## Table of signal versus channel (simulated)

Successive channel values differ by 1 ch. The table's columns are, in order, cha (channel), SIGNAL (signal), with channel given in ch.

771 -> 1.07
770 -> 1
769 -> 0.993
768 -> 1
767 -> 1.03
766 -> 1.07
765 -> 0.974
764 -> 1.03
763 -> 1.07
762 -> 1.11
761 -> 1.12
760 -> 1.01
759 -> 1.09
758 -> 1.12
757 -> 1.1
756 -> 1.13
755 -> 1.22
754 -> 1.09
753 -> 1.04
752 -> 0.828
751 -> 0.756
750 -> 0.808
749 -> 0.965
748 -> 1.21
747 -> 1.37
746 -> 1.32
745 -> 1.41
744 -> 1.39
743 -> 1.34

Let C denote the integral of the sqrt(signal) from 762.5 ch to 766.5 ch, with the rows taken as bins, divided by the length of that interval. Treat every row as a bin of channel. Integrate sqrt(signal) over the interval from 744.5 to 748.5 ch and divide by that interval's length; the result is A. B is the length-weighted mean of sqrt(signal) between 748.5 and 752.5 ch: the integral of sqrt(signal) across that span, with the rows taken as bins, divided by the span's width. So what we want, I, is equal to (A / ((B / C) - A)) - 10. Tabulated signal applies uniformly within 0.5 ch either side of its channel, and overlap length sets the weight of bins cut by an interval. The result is -15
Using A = 1.15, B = 0.92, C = 1.02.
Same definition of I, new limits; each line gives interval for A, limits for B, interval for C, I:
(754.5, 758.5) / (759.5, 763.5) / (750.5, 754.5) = 83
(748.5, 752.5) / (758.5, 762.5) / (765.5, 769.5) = -2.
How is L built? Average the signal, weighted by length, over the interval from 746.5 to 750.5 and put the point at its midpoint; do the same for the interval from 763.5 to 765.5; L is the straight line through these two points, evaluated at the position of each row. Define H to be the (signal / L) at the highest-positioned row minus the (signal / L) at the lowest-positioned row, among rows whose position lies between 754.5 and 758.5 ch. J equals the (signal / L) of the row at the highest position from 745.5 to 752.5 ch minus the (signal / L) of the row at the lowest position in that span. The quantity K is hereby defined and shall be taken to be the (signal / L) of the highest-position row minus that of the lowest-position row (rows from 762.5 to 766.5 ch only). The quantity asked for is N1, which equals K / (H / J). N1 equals 0.09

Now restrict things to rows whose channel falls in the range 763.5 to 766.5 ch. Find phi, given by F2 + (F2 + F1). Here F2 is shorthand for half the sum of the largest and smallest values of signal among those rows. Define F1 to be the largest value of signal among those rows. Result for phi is 3.1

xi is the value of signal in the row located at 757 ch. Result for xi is 1.1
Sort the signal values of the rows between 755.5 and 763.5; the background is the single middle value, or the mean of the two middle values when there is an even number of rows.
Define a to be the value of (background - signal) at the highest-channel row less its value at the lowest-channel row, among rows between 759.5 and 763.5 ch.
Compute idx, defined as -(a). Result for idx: 0.060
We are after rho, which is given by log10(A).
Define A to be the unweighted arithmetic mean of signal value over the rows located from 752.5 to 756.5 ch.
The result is 0.05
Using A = 1.12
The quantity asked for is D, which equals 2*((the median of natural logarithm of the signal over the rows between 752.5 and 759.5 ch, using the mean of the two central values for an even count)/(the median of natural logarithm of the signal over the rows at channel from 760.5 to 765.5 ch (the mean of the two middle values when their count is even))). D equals 2.8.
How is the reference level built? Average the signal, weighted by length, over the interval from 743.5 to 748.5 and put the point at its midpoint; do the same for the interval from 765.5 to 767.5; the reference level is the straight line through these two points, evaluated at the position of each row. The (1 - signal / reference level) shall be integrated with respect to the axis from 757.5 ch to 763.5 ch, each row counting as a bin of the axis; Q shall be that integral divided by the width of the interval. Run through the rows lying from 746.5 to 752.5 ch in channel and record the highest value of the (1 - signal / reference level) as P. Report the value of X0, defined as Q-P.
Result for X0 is -0.36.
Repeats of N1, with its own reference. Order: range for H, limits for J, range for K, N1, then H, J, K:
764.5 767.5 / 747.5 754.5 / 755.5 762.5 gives -0.02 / 0.1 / -0.08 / 0.01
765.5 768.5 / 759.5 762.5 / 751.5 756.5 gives -0.56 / -0.1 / 0.11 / 0.30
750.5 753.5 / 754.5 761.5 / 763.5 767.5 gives 0.00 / 0.3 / -0.06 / 0.02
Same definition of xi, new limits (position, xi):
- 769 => 0.993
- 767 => 1.03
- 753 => 1.04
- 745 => 1.41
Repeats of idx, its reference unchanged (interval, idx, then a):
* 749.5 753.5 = 0.232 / -0.23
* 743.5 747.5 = -0.020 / 0.02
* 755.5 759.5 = -0.040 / 0.04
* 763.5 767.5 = 0.000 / 0.00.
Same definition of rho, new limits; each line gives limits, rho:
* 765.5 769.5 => 0.01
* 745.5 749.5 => 0.09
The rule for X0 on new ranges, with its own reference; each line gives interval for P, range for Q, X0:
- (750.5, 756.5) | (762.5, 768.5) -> -0.37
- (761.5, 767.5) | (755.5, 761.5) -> -0.03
